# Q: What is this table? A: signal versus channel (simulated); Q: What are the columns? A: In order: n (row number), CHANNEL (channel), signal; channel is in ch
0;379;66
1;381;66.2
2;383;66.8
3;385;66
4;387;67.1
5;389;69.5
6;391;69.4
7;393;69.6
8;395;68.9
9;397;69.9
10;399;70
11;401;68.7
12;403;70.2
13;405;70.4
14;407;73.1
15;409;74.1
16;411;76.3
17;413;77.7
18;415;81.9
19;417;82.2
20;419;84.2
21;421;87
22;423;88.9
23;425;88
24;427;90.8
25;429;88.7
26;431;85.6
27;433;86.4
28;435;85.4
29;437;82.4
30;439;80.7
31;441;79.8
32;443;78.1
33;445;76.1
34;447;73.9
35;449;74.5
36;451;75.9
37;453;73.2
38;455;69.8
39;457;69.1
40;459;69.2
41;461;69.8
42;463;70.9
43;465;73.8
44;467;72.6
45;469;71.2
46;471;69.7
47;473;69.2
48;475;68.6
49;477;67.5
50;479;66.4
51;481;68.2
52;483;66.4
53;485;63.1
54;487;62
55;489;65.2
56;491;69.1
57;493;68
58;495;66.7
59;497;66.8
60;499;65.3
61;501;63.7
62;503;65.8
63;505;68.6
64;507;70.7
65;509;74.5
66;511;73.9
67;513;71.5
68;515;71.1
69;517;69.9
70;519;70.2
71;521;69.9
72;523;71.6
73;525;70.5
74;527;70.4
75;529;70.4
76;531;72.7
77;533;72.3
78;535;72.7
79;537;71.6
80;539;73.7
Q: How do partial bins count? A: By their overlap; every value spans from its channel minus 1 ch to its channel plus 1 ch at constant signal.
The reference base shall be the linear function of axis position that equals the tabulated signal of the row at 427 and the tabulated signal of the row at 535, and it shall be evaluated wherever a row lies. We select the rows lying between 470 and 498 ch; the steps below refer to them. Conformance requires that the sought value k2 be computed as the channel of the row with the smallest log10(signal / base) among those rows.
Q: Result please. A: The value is 487 ch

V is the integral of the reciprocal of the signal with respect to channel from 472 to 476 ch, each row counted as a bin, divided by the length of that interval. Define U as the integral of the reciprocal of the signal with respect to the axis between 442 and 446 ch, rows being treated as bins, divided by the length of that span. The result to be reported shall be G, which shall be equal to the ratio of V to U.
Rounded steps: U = 0.0130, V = 0.0145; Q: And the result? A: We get 1.12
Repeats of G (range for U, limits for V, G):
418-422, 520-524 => 1.21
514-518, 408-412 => 0.94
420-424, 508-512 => 1.19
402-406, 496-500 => 1.06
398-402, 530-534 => 0.96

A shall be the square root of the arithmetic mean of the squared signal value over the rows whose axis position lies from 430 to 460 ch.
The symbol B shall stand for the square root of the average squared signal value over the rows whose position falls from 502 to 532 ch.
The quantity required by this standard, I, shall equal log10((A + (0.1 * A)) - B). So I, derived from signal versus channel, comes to 1.16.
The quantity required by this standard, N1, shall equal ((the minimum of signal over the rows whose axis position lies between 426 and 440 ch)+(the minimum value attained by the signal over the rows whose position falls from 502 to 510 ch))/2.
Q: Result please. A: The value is 73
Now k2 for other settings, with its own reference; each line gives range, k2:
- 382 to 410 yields 385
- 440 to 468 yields 457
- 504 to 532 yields 505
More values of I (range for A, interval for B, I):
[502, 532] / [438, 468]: 0.60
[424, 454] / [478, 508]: 1.37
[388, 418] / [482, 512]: 1.11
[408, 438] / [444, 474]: 1.31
